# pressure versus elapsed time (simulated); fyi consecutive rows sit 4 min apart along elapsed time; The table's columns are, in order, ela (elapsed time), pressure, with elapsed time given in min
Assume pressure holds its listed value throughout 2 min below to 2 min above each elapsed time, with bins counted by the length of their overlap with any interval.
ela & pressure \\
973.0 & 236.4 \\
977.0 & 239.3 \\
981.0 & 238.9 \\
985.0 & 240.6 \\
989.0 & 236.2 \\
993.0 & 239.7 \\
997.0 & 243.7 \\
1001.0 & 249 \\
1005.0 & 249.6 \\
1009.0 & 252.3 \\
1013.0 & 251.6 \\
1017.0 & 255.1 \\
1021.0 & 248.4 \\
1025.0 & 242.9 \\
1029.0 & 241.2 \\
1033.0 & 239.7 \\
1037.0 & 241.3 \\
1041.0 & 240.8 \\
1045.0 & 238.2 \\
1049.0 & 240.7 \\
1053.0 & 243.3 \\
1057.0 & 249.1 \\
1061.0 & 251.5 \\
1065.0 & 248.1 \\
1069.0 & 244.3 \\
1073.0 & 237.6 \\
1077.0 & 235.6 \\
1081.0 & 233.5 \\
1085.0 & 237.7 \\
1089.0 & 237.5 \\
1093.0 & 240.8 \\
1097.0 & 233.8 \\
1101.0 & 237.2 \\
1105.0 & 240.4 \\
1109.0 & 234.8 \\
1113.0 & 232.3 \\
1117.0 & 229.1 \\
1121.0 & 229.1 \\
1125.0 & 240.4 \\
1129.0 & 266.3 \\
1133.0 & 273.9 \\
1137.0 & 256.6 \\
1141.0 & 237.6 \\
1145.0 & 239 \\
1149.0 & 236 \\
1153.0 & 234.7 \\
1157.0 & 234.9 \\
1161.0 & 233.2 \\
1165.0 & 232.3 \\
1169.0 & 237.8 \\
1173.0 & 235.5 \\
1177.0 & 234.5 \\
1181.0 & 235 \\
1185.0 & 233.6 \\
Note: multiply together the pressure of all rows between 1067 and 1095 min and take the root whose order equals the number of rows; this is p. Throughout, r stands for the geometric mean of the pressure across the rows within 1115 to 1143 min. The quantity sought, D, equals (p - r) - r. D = -256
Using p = 238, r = 247.0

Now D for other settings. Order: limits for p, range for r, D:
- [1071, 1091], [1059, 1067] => -263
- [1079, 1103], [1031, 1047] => -243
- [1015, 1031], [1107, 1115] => -220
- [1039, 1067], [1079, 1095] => -230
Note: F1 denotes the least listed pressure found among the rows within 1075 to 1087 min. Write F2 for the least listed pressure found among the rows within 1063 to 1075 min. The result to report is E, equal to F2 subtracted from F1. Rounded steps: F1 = 233.5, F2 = 237.6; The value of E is -4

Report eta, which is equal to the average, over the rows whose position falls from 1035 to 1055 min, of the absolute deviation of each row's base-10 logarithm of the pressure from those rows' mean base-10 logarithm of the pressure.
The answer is 0.002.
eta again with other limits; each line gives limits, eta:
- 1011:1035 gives 0.009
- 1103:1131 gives 0.015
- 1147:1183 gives 0.002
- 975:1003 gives 0.005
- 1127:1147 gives 0.023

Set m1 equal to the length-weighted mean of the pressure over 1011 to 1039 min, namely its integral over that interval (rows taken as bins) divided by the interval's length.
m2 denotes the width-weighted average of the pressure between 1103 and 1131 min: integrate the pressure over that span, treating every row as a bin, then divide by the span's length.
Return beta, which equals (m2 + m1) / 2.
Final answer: 242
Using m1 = 246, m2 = 239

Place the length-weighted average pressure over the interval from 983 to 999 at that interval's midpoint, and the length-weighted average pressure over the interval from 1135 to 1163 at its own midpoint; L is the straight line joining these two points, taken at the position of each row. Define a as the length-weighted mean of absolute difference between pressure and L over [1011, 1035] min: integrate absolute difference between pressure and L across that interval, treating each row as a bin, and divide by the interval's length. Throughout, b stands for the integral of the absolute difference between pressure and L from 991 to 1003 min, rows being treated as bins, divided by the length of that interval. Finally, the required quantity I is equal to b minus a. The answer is -2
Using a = 6.7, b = 4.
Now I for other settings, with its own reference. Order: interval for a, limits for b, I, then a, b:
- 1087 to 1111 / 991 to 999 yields -1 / 2.7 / 2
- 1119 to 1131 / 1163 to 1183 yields -9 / 12.9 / 4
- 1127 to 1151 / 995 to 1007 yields -7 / 14.0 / 7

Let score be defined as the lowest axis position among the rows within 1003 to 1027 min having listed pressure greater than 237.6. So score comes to 1005.0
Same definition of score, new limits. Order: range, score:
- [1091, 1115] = 1093.0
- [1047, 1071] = 1049.0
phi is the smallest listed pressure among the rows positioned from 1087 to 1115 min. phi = 232.3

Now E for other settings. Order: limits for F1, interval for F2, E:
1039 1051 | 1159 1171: 6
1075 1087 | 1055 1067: -15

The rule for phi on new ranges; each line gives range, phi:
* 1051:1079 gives 235.6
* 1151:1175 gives 232.3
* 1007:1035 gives 239.7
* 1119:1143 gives 229.1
